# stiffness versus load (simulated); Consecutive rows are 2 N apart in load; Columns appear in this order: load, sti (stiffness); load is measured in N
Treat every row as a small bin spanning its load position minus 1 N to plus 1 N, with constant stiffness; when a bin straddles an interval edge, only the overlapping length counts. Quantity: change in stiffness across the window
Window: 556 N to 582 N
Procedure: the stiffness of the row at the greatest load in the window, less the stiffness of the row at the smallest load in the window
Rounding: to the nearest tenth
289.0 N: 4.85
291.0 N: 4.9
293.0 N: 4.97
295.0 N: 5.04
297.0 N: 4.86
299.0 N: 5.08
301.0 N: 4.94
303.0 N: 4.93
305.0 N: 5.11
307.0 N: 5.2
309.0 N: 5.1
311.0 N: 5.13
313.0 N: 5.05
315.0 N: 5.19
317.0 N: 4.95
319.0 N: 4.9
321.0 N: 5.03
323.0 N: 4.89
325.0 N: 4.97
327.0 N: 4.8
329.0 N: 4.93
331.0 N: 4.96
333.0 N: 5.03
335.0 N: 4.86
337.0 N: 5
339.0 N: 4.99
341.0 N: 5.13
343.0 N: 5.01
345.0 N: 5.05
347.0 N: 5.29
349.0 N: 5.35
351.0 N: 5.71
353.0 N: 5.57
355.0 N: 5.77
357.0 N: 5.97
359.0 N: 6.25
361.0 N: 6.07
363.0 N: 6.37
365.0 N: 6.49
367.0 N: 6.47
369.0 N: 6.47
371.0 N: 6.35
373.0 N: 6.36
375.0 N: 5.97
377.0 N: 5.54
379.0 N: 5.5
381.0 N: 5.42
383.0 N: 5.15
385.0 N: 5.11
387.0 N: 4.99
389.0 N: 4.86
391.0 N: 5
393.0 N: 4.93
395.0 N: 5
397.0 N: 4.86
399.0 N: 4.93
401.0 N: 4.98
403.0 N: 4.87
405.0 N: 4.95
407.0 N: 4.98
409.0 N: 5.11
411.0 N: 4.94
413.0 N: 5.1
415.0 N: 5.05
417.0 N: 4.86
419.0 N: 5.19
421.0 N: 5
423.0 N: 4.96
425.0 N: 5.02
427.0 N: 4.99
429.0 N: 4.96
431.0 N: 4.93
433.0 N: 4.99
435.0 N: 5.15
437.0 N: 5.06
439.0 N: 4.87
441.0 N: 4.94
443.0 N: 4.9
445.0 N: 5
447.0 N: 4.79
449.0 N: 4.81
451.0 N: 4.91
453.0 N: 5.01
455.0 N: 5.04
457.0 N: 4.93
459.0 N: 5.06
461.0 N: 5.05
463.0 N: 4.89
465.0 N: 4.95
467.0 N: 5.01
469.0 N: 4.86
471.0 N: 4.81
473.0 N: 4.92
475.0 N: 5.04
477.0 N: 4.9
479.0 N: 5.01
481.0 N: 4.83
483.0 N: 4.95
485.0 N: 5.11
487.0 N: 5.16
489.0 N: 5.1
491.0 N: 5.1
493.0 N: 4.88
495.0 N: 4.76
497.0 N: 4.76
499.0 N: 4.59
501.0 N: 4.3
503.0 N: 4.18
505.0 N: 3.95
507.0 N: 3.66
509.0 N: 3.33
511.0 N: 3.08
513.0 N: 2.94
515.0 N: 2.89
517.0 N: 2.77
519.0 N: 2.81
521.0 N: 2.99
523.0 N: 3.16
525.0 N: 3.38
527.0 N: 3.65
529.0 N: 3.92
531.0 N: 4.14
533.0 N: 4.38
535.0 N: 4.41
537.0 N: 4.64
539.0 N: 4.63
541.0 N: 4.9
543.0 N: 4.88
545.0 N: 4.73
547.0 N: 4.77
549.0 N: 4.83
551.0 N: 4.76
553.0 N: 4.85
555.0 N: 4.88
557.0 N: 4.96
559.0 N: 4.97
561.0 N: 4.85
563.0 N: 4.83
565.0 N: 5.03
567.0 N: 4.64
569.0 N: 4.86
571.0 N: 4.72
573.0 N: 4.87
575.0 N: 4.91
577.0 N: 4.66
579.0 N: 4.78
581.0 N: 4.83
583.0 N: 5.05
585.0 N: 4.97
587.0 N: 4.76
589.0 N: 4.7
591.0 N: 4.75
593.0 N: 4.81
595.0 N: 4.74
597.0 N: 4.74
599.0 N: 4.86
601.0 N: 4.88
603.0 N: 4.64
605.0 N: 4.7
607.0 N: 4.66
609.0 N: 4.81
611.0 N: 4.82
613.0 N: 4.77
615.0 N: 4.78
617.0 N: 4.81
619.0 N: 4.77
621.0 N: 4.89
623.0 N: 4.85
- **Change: -0.1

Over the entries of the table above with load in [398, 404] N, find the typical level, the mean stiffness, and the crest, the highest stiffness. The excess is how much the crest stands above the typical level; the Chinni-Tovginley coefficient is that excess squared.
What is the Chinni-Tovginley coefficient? 0.0028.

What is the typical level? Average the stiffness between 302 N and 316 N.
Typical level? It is 5.10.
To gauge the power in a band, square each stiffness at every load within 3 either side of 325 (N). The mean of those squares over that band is 23.9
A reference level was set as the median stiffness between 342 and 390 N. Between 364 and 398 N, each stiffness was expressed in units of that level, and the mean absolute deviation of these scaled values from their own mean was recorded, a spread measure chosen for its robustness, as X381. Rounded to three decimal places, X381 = 0.099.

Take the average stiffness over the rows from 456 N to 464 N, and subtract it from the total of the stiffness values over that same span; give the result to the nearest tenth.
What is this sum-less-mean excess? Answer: 14.9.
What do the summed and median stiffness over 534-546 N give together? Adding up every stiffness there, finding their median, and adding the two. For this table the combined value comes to 32.9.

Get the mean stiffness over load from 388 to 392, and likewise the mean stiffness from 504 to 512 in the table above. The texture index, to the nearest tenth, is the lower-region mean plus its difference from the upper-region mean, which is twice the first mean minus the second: 6.4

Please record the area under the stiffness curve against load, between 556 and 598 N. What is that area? 203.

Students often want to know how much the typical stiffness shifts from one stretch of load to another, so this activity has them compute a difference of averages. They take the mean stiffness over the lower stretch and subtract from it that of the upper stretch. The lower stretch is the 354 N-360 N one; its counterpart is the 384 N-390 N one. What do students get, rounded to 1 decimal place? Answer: 1.0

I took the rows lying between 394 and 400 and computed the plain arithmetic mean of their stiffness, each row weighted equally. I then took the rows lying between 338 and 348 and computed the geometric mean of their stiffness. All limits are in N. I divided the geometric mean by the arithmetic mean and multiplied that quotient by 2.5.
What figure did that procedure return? 2.58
